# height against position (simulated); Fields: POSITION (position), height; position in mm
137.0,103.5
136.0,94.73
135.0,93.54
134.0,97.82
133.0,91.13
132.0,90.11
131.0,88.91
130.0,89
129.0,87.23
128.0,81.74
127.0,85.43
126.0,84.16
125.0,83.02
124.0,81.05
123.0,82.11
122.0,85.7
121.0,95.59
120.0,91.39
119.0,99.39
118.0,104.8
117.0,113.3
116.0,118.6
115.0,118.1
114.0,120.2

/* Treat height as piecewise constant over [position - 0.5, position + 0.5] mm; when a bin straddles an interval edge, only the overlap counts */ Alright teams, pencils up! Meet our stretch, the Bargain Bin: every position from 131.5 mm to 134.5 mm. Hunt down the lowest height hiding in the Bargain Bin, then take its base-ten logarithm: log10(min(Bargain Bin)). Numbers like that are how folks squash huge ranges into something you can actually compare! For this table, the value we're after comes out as 1.95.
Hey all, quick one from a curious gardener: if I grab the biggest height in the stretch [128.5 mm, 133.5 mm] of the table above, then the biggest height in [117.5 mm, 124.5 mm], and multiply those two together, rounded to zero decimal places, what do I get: 9550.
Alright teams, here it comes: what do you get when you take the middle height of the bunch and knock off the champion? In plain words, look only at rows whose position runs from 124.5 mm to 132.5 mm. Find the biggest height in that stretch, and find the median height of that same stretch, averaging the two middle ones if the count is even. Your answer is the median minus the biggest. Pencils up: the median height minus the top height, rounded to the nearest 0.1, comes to -3.8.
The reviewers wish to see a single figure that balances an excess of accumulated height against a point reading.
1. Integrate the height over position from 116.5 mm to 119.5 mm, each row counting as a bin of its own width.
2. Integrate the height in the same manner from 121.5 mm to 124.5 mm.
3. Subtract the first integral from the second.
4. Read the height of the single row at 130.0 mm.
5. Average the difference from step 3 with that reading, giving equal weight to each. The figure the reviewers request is 10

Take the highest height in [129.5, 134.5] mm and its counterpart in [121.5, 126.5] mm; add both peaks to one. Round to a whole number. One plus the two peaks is 185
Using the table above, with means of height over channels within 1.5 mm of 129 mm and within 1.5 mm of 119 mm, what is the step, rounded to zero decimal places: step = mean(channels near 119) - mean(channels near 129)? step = 13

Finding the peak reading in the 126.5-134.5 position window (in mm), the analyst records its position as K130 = 134.0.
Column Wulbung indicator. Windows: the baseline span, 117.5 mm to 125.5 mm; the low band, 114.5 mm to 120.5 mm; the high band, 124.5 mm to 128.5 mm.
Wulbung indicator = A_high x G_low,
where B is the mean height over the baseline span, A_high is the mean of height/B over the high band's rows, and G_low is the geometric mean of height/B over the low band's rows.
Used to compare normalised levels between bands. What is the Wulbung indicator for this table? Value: 1.10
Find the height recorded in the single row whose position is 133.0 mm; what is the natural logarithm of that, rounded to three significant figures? 4.51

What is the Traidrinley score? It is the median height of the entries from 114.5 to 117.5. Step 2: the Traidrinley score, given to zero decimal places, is 118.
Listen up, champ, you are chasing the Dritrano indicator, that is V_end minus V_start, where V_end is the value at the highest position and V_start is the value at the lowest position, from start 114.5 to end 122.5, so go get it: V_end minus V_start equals -32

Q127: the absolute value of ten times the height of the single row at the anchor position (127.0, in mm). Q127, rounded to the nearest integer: 854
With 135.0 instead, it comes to 935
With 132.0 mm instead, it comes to 901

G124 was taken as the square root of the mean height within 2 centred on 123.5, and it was 9.0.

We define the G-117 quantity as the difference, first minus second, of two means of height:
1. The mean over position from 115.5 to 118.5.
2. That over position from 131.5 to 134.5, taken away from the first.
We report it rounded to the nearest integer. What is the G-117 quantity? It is 19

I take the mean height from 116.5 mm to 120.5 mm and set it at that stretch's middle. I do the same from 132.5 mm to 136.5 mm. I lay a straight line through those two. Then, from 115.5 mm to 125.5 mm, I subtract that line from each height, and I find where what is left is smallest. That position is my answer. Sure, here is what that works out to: 124.0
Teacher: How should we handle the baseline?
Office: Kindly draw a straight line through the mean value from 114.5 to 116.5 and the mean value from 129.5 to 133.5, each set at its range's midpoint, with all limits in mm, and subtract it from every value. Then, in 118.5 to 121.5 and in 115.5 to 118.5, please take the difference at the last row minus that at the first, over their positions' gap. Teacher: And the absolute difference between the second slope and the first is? 5.0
